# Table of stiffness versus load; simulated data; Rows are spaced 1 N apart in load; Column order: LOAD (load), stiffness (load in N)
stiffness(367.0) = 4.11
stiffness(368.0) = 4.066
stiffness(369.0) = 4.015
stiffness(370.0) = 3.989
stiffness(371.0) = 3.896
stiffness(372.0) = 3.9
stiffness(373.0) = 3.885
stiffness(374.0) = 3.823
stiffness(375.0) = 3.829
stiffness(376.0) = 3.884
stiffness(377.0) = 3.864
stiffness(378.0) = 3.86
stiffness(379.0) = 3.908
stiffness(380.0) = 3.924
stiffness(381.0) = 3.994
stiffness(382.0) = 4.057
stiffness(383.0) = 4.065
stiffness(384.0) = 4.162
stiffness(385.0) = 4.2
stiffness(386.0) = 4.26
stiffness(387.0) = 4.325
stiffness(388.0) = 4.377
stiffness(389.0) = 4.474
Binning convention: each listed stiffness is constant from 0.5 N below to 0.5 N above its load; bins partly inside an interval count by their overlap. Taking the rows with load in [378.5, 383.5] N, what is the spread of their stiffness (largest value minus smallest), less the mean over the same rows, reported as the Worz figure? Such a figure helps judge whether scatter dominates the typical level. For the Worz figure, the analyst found -3.83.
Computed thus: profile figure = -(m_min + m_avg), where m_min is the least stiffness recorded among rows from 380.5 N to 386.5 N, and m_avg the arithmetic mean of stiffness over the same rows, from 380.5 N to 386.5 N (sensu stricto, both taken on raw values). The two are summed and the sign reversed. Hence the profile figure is -8.12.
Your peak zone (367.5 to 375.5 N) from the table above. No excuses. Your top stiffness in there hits 4.066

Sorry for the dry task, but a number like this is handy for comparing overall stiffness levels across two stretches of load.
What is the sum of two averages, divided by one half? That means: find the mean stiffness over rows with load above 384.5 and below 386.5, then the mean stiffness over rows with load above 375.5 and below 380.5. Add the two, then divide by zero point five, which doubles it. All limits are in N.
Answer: 16.2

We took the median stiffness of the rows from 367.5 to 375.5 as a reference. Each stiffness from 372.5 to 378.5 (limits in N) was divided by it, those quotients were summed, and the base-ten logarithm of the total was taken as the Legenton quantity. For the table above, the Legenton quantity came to 0.774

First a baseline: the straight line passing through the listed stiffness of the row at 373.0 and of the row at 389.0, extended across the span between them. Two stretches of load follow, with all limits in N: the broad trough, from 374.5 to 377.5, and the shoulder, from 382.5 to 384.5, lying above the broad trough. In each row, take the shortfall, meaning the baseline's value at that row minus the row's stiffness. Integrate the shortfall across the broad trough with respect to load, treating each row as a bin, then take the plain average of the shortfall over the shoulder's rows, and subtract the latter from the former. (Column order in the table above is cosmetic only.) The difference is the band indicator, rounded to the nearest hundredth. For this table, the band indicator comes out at 0.25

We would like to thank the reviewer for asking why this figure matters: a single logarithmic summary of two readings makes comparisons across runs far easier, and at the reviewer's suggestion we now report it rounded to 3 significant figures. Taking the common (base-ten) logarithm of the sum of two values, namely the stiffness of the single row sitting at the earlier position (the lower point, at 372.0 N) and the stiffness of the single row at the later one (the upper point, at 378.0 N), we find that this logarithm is 0.890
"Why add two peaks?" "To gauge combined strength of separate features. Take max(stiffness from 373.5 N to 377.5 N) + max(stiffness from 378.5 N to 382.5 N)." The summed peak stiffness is 7.94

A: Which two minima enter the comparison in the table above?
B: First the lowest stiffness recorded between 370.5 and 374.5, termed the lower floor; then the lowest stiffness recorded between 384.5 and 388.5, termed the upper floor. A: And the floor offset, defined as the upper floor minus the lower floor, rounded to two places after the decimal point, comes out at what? 0.38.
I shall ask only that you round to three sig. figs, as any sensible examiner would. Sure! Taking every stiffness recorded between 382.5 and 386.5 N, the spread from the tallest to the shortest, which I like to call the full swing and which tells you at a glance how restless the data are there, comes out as 0.195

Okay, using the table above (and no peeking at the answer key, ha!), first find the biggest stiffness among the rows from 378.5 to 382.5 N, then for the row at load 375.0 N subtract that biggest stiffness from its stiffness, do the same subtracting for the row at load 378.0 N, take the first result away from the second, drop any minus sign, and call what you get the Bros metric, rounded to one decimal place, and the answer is 0.0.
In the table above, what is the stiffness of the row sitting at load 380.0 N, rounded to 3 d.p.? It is 3.924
